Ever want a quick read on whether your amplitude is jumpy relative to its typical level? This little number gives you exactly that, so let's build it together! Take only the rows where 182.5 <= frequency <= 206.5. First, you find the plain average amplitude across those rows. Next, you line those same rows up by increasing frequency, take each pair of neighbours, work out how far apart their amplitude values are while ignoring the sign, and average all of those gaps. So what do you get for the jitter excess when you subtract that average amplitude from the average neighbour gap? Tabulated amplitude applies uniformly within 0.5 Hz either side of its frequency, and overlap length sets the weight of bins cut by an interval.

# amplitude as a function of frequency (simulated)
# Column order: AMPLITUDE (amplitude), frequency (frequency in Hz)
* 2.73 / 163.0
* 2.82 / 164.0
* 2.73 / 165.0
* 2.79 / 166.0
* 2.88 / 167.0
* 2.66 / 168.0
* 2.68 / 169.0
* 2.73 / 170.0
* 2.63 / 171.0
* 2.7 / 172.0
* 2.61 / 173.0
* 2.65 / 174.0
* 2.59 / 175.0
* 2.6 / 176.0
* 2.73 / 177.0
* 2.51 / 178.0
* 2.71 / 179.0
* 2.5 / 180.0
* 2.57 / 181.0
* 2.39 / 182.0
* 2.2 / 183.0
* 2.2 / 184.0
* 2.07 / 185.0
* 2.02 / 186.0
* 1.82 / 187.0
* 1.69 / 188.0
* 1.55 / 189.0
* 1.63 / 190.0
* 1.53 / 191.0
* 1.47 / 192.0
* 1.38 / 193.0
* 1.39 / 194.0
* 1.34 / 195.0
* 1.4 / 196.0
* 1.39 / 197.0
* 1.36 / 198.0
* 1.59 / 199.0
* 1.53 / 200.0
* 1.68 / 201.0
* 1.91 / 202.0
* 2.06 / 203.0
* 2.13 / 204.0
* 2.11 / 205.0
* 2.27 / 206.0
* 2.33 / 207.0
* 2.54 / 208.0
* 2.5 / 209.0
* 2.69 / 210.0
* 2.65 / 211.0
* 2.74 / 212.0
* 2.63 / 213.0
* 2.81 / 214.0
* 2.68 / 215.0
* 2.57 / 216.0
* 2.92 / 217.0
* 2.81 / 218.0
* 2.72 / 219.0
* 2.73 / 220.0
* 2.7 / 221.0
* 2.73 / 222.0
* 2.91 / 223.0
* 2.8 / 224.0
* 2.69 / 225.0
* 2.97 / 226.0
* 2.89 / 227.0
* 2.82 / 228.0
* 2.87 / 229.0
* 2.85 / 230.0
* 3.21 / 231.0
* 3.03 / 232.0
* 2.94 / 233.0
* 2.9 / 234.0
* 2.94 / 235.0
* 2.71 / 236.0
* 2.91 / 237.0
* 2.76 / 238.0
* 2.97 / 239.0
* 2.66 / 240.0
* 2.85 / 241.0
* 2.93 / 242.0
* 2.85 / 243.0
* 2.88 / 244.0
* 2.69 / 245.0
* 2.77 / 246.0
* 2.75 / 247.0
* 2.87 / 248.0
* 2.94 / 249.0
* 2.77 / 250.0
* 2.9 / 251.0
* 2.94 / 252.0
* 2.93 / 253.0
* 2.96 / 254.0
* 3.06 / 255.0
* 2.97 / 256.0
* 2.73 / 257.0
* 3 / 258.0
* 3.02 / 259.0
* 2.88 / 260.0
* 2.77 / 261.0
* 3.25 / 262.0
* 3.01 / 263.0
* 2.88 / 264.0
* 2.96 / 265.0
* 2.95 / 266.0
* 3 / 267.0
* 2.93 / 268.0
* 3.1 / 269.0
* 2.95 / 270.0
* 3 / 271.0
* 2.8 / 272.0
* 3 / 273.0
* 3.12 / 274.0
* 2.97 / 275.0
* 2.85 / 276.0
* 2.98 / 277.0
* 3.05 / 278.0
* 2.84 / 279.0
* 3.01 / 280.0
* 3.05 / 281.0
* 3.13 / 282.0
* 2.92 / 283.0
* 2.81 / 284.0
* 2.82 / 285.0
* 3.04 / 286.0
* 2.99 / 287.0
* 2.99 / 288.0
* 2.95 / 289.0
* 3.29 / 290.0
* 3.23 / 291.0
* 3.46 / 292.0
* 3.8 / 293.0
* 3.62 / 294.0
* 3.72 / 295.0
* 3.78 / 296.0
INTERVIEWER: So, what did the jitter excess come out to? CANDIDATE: -1.64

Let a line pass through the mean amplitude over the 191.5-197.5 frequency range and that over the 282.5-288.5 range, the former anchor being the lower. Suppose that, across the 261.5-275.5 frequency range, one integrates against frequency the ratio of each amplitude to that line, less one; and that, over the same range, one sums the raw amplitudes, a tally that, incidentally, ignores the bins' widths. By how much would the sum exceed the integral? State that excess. 40.0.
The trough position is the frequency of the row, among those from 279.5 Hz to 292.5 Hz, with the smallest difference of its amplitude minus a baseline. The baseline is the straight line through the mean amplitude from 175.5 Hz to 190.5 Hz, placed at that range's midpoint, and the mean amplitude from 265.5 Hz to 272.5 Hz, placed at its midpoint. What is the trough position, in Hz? 284.0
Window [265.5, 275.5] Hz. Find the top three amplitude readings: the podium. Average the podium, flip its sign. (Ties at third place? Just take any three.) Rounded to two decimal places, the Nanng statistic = -3.07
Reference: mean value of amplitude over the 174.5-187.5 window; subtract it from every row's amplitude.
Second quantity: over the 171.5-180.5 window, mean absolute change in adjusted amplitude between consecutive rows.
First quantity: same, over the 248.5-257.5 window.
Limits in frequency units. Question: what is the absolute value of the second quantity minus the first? 0.019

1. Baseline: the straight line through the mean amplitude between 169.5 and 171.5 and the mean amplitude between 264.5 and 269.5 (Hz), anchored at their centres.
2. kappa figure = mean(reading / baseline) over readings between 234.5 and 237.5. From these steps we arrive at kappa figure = 0.99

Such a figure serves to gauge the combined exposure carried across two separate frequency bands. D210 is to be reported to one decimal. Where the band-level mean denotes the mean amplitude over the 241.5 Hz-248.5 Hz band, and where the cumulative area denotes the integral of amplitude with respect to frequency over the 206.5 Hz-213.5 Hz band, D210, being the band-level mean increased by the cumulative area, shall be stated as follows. 20.9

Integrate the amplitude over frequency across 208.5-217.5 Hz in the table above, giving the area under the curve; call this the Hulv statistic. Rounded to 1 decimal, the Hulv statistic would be 24.2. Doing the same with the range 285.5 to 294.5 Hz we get 29.4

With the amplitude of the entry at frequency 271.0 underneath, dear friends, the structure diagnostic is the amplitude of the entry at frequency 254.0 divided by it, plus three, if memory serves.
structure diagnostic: 3.99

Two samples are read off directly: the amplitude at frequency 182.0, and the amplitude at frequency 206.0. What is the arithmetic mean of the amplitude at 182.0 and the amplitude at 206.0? 2.33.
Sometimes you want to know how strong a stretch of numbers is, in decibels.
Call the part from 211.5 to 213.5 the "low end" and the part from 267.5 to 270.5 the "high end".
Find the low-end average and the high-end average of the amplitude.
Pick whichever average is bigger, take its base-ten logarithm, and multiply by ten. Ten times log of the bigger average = 4.76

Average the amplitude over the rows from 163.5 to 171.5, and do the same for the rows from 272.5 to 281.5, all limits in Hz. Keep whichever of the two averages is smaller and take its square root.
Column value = 1.66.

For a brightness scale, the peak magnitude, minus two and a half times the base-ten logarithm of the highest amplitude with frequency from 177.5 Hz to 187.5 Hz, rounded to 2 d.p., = -1.08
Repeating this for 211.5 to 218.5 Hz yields -1.16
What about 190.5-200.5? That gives -0.50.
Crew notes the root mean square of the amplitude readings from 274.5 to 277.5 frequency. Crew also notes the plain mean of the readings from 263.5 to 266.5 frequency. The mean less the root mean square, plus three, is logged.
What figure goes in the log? 3.00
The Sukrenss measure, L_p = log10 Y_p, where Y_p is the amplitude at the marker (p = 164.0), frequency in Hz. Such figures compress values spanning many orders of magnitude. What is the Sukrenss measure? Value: 0.45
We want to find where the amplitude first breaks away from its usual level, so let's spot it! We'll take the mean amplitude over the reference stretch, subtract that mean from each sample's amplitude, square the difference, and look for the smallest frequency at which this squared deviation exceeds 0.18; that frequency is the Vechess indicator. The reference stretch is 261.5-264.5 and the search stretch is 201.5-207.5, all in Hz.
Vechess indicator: 202.0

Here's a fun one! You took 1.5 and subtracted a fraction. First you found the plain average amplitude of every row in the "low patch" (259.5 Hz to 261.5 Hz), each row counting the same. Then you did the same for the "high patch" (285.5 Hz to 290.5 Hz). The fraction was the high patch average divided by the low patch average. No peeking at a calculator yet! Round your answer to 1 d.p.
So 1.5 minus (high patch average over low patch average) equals 0.4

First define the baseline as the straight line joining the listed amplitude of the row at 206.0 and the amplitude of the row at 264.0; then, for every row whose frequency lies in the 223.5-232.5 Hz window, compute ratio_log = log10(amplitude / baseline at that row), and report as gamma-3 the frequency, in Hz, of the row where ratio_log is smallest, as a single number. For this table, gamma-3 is 225.0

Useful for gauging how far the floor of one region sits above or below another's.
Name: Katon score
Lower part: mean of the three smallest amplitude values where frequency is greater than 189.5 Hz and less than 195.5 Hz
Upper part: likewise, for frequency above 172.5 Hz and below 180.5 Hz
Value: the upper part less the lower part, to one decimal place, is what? 1.2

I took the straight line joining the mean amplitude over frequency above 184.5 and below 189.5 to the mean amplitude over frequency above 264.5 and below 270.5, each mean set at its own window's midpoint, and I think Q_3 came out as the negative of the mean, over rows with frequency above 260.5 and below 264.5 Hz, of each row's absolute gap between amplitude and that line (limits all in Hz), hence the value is -0.15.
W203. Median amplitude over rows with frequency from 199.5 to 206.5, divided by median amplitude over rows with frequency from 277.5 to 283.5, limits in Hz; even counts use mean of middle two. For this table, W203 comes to 0.68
